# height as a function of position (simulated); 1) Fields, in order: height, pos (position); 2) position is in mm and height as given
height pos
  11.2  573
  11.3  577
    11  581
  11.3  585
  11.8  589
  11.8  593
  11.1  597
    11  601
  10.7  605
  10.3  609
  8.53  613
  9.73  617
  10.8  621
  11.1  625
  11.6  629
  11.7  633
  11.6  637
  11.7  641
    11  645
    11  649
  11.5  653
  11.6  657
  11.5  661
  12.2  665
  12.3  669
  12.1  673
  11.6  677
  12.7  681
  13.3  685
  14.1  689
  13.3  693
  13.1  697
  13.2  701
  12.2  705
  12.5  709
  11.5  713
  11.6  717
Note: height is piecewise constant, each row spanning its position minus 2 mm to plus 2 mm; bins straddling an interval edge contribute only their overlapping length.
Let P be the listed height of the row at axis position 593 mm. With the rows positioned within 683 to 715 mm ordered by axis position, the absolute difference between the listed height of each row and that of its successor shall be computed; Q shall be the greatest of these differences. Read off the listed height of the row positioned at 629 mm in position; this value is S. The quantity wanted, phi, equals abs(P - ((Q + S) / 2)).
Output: 5.5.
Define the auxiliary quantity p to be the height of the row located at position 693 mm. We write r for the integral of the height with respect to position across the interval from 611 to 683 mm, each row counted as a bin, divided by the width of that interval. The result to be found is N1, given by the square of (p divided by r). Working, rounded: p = 13.3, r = 11.3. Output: 1.4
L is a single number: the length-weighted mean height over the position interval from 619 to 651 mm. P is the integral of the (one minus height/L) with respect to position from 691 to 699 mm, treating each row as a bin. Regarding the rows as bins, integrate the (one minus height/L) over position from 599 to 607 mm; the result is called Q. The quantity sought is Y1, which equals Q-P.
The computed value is 1.7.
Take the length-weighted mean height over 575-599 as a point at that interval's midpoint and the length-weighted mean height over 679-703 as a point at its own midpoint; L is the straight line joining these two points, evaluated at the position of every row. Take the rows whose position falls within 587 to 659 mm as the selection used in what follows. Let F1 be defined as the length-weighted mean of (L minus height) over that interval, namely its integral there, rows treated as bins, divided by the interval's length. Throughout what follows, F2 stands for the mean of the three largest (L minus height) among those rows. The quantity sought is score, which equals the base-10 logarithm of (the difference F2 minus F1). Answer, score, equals 0.1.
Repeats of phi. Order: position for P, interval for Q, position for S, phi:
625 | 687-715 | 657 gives 4.8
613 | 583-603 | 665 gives 2.1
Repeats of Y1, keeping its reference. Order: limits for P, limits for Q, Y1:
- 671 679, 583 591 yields 0.2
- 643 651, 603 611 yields 0.4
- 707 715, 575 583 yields 0.6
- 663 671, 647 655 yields 0.7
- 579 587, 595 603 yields 0.1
